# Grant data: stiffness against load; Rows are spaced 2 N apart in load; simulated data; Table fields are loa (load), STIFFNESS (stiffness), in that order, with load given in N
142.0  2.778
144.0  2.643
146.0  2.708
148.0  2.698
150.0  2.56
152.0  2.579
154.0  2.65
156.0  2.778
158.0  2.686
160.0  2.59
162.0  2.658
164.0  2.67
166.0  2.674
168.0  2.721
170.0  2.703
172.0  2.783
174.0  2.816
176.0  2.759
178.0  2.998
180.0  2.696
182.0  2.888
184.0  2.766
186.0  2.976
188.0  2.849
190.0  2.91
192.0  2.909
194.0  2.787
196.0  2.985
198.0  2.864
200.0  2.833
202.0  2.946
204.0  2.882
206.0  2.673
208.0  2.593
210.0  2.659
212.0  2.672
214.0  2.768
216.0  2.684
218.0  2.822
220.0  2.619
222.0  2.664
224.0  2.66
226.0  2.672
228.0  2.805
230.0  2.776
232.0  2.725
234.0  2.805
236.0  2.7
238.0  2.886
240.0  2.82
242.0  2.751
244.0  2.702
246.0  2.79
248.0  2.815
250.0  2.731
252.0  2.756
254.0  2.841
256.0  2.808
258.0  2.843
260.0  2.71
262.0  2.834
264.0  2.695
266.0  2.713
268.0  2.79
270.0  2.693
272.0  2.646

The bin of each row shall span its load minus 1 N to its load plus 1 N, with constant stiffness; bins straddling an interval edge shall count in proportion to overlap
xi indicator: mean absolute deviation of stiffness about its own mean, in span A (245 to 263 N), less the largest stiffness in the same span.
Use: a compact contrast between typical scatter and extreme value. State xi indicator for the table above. -2.80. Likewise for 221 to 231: -2.74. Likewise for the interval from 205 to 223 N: -2.77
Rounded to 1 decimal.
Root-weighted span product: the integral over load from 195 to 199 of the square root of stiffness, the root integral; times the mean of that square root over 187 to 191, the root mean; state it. 11.6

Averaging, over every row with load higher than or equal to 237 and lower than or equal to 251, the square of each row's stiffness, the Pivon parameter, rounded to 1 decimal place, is 7.8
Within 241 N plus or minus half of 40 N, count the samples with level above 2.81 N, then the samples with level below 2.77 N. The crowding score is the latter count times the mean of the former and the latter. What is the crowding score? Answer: 75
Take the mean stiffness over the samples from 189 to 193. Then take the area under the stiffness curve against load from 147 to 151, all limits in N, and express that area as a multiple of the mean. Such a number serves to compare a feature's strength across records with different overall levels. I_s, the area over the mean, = 3.61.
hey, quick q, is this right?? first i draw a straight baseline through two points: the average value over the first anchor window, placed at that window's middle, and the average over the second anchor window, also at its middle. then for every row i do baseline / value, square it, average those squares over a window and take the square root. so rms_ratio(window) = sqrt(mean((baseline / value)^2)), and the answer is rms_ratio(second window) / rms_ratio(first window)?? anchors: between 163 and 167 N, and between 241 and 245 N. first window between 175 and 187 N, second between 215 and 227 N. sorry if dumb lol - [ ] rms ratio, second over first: 1.07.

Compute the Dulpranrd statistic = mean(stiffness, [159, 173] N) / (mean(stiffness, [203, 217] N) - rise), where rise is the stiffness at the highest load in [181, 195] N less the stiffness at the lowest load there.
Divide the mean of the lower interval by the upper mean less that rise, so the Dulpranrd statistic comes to 0.96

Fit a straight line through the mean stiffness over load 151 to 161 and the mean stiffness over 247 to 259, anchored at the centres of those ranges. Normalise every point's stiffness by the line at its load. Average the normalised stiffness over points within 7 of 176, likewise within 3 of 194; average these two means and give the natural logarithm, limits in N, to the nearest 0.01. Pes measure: 0.05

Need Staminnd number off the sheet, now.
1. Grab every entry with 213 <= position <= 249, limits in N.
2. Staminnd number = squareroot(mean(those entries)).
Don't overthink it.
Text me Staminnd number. 1.66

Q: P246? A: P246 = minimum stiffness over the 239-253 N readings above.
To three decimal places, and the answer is 2.702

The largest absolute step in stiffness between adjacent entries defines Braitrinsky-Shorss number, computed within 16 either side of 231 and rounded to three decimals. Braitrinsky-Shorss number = 0.203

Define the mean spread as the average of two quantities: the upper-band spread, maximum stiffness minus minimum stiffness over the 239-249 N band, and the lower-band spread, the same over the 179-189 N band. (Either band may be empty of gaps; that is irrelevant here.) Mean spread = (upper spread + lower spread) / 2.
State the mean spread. 0.199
